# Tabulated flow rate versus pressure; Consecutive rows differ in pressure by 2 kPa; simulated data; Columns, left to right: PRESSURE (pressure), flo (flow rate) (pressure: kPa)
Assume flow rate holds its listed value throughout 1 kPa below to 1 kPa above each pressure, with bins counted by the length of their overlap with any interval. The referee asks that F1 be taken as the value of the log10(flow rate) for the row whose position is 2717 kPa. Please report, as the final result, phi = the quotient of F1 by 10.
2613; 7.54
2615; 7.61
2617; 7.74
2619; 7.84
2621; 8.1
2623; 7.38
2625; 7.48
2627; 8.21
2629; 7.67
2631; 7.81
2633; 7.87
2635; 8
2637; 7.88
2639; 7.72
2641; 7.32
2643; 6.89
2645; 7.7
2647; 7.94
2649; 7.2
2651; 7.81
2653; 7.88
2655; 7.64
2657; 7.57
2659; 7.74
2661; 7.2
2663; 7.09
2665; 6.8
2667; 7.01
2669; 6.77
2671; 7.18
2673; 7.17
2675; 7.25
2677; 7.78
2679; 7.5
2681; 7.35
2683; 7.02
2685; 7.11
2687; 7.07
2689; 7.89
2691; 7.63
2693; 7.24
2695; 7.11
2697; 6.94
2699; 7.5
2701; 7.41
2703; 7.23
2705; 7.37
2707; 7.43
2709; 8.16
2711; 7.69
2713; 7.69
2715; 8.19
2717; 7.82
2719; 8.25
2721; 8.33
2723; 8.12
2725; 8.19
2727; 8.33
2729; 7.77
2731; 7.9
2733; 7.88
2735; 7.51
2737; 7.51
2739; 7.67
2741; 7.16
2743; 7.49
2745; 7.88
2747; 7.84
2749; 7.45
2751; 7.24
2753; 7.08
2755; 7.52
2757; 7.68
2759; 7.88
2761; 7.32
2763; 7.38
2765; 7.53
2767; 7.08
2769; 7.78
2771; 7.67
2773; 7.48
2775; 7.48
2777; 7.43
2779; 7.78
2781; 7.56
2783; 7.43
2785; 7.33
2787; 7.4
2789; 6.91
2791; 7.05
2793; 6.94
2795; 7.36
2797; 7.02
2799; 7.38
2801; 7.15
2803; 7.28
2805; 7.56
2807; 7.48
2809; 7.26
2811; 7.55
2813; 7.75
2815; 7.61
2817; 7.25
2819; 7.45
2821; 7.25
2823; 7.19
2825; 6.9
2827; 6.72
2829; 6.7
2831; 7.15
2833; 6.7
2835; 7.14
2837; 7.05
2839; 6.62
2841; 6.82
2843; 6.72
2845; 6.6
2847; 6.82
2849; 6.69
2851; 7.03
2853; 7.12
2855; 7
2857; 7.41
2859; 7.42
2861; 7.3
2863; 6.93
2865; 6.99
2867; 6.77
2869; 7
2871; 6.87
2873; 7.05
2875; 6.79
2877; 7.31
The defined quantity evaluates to 0.0893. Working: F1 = 0.893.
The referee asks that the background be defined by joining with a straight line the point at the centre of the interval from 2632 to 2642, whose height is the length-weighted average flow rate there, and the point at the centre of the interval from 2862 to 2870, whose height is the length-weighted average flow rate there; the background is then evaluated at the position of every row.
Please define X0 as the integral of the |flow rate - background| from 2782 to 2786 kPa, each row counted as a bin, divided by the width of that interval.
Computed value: 0.16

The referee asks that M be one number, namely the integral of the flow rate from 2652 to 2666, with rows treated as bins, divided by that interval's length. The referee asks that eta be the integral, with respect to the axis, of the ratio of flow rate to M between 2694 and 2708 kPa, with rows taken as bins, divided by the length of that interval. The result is 0.98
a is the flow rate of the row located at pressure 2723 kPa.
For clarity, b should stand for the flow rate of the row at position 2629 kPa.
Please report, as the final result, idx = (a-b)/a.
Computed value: 0.055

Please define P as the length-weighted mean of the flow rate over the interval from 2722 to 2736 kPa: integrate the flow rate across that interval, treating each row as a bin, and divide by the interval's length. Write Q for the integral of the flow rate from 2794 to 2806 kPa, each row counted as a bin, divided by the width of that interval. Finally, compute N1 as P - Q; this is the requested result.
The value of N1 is 0.67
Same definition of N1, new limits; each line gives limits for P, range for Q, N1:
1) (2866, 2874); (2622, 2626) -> -0.51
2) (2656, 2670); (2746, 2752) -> -0.34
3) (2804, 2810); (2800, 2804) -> 0.22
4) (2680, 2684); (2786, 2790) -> 0.03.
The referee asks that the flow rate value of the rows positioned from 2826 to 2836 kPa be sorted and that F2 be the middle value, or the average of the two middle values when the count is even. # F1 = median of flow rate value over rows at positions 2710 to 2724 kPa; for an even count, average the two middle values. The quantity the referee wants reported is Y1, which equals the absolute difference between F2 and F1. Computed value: 1.4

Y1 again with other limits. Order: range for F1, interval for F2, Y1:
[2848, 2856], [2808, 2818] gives 0.5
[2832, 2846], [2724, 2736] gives 1.2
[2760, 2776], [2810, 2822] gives 0.0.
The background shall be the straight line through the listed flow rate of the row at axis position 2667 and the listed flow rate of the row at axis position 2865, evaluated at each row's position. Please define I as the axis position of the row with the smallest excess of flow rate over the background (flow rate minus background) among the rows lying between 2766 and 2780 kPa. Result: 2767 kPa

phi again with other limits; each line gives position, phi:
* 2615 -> 0.0881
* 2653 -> 0.0897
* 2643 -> 0.0838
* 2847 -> 0.0834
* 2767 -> 0.0850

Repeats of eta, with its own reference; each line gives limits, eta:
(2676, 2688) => 0.98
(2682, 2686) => 0.95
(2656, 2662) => 1.01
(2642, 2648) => 1.01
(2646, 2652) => 1.03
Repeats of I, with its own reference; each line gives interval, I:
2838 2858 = 2845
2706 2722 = 2707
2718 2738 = 2735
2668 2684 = 2669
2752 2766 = 2753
